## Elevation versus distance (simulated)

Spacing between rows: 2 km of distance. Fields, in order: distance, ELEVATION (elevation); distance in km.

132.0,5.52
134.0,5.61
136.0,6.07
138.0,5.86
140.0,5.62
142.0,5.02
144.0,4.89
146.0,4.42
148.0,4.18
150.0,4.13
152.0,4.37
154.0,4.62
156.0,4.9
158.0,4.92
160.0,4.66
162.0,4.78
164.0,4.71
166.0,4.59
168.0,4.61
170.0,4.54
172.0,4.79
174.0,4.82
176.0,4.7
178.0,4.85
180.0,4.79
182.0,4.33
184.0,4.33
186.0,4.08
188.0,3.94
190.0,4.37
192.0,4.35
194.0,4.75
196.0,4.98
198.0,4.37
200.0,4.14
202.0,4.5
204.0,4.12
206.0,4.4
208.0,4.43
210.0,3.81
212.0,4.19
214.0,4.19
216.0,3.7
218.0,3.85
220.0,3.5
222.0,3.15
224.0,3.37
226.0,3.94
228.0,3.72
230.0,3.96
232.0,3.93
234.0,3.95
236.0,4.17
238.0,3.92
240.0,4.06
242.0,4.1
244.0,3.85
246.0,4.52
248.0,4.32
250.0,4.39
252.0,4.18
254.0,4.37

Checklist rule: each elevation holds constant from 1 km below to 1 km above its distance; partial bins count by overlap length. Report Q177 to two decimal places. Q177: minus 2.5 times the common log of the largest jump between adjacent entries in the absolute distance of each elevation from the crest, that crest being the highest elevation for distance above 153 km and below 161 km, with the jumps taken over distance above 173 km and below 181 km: 2.06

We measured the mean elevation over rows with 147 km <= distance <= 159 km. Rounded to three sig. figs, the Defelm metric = 4.52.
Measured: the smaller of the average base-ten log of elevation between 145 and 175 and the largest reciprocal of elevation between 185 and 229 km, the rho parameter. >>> 0.317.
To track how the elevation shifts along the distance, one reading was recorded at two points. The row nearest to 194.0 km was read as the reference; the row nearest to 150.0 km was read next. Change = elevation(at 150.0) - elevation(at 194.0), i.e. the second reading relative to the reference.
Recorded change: -0.62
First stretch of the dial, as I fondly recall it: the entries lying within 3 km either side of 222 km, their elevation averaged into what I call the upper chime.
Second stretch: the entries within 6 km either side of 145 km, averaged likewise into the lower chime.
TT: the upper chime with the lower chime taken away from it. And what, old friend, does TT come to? -1.4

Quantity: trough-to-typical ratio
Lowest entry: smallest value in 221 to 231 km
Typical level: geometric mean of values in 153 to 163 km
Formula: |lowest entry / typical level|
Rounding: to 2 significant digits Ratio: 0.66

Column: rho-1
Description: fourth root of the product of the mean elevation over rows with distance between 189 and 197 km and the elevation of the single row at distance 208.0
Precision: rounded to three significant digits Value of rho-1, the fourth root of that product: 2.13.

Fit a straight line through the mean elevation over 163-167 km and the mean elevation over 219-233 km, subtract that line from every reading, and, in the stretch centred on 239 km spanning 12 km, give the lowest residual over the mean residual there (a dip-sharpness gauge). 0.8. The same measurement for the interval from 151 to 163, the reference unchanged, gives 6.8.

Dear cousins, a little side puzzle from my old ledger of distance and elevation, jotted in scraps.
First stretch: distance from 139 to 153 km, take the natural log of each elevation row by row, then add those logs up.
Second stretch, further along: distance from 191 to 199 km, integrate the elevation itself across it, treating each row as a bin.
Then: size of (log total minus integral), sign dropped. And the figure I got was 26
